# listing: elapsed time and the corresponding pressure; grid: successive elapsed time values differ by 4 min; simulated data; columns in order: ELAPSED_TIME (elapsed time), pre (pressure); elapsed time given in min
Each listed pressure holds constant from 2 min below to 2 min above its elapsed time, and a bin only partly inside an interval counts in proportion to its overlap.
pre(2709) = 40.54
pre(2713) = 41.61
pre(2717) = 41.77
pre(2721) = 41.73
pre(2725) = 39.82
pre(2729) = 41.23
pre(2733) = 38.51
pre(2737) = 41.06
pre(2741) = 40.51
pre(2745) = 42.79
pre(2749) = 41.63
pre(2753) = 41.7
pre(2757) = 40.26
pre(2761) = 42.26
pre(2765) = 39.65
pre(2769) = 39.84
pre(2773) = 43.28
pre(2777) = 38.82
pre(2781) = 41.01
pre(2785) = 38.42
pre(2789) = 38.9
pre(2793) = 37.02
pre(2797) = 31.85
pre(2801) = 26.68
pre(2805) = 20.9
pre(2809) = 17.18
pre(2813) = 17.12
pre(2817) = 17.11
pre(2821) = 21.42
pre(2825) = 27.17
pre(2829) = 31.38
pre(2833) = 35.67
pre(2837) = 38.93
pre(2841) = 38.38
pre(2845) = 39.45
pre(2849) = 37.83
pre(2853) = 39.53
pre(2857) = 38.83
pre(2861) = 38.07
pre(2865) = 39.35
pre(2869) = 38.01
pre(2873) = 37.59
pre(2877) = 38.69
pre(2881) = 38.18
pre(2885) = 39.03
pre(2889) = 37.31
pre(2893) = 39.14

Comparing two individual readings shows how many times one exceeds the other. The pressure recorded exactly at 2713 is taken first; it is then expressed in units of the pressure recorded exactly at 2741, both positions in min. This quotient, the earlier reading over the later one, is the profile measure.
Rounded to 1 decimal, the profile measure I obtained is 1.0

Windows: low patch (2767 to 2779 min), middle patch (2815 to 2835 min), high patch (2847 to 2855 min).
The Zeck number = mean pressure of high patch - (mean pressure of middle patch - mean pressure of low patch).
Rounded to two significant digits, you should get 53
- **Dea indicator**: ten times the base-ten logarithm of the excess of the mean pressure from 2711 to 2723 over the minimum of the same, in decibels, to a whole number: -10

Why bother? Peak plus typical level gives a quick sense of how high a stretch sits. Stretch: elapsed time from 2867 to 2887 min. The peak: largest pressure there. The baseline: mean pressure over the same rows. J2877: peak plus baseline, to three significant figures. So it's 77.3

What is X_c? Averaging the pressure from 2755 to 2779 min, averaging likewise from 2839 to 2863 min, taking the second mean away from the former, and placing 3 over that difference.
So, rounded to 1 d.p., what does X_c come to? 1.5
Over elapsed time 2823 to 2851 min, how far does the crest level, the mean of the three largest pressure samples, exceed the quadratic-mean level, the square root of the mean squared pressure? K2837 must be 3.1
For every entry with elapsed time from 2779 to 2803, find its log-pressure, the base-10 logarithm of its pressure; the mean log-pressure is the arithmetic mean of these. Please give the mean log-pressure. 1.55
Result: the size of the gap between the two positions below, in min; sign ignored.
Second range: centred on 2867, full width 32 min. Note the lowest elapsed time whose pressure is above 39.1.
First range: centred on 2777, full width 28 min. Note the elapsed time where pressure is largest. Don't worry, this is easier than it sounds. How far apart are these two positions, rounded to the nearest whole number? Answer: 80 min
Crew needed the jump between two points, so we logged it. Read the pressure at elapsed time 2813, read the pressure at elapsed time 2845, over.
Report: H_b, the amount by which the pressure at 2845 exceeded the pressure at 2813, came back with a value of 22.3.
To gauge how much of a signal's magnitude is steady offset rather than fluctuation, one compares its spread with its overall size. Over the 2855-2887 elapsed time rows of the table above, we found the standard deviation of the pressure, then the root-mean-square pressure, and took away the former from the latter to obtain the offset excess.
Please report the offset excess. 37.9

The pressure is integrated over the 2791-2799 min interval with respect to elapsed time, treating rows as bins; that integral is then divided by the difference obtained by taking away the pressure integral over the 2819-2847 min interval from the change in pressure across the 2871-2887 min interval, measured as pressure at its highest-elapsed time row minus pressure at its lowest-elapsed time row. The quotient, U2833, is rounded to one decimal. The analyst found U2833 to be -0.3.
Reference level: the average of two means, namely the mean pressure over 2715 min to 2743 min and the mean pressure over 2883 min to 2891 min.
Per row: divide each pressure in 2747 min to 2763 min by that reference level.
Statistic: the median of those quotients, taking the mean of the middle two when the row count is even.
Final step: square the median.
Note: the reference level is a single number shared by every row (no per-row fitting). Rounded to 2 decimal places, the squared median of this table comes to 1.12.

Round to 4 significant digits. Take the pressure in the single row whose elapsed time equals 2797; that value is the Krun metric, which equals 31.85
